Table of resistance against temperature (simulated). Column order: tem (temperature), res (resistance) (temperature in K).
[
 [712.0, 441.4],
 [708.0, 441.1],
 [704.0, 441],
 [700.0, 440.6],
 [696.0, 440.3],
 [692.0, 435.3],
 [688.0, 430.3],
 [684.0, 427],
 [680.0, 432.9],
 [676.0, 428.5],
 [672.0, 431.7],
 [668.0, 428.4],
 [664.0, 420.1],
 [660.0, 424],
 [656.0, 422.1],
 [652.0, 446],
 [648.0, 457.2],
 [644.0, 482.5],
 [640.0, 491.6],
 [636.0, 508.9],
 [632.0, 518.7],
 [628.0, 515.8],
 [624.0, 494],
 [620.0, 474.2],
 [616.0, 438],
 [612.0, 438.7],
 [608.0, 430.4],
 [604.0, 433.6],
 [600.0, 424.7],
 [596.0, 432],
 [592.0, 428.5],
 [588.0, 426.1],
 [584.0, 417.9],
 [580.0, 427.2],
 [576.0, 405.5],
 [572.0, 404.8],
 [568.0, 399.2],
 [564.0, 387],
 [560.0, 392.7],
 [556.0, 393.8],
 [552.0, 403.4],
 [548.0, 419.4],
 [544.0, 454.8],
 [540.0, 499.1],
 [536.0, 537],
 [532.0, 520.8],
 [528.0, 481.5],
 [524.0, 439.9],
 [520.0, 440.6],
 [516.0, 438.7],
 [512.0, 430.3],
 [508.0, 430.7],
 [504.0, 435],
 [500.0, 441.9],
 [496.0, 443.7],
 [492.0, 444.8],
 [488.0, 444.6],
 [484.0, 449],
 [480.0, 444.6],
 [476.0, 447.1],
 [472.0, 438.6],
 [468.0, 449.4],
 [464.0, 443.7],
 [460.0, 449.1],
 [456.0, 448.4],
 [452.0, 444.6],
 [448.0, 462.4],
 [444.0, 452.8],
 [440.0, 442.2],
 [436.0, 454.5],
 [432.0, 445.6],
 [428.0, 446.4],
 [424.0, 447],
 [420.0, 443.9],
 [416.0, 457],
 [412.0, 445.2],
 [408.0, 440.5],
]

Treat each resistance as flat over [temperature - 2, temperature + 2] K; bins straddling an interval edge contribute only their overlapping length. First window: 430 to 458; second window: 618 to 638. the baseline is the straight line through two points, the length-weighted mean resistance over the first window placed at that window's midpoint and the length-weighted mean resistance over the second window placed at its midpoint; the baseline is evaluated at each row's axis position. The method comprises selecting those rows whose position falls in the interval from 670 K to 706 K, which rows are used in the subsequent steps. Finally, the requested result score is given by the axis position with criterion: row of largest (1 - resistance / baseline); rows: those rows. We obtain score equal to 684.0 K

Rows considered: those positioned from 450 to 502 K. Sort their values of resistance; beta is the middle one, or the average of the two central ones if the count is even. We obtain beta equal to 445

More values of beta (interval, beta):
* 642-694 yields 430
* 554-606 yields 418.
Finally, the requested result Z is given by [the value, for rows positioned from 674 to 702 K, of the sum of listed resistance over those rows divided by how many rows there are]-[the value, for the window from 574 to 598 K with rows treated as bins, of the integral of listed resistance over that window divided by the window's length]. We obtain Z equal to 11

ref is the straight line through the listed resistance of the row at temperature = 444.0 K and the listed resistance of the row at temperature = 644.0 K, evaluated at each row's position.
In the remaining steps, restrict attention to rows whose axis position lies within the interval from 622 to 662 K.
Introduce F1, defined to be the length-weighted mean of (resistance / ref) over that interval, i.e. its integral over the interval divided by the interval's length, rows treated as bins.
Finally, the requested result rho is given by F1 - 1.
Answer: -0.012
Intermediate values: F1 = 0.99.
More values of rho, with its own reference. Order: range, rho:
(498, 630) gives -0.064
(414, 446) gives -0.005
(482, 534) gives -0.028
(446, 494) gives -0.021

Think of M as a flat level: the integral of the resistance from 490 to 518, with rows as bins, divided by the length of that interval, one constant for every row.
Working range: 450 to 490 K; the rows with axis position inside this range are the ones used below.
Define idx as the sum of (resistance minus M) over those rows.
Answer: 80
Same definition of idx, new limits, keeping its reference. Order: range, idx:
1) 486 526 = 11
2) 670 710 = -30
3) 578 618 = -82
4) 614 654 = 448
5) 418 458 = 109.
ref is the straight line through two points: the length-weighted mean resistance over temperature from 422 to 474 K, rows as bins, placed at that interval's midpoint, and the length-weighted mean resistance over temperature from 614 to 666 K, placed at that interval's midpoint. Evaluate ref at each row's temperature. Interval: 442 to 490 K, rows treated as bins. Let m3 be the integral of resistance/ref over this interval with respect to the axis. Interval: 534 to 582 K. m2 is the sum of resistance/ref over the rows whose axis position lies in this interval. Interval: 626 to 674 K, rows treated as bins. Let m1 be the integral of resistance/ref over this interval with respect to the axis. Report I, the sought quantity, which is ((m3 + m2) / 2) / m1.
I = 0.624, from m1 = 47.2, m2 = 11.1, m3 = 47.8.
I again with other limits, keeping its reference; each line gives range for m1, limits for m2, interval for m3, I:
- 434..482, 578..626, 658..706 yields 0.575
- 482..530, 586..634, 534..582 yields 0.601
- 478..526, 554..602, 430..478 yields 0.630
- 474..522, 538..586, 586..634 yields 0.618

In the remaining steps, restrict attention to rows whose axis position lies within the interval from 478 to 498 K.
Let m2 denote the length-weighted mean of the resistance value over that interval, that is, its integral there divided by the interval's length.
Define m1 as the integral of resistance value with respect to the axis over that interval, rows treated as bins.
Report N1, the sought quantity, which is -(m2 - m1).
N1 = 8461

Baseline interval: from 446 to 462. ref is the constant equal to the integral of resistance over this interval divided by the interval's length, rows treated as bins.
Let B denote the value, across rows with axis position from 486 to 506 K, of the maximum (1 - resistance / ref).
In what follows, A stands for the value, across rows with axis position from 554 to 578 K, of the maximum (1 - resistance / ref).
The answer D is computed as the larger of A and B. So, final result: 0.142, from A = 0.142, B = 0.04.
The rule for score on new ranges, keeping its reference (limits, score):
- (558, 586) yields 564.0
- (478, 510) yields 508.0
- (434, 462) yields 452.0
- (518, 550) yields 548.0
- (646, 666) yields 664.0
